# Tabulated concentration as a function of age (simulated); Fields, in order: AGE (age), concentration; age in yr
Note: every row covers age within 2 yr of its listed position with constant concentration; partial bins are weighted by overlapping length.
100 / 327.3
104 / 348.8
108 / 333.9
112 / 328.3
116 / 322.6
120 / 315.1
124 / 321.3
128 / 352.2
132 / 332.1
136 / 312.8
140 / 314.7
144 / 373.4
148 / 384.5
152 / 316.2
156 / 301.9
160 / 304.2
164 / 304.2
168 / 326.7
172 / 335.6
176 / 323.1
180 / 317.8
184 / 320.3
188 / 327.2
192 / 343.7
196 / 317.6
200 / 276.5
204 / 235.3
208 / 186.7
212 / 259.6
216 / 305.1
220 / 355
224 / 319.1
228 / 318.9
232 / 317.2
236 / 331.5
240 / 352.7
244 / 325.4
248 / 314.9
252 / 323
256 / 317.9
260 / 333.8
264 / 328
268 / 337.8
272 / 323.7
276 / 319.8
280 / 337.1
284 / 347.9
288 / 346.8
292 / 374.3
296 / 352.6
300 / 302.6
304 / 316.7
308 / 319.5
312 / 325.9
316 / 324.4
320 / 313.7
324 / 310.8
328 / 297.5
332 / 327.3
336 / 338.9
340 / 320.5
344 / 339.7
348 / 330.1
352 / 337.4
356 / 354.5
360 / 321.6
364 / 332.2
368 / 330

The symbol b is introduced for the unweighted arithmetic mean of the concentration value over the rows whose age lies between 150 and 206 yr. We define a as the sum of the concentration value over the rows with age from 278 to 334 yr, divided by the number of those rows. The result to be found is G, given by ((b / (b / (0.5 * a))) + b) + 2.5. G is 477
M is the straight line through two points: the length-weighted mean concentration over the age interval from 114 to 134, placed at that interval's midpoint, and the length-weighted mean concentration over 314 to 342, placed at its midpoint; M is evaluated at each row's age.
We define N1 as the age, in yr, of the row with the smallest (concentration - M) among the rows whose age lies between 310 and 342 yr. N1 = 328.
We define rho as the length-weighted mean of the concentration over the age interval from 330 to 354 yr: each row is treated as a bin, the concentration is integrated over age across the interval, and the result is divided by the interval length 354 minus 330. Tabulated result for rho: 332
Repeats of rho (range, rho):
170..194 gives 328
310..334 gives 317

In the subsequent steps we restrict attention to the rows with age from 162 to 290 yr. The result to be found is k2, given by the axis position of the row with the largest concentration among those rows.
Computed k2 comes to 220 yr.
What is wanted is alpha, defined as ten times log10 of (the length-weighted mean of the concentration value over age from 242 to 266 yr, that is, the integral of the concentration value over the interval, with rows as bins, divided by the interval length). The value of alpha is 25.1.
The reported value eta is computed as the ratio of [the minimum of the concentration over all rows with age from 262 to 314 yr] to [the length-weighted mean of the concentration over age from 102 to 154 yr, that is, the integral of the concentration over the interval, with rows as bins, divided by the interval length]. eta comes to 0.90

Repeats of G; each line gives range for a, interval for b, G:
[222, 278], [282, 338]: 494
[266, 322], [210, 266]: 490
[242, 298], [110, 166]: 497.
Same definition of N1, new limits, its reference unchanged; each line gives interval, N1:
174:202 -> 200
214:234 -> 216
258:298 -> 276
